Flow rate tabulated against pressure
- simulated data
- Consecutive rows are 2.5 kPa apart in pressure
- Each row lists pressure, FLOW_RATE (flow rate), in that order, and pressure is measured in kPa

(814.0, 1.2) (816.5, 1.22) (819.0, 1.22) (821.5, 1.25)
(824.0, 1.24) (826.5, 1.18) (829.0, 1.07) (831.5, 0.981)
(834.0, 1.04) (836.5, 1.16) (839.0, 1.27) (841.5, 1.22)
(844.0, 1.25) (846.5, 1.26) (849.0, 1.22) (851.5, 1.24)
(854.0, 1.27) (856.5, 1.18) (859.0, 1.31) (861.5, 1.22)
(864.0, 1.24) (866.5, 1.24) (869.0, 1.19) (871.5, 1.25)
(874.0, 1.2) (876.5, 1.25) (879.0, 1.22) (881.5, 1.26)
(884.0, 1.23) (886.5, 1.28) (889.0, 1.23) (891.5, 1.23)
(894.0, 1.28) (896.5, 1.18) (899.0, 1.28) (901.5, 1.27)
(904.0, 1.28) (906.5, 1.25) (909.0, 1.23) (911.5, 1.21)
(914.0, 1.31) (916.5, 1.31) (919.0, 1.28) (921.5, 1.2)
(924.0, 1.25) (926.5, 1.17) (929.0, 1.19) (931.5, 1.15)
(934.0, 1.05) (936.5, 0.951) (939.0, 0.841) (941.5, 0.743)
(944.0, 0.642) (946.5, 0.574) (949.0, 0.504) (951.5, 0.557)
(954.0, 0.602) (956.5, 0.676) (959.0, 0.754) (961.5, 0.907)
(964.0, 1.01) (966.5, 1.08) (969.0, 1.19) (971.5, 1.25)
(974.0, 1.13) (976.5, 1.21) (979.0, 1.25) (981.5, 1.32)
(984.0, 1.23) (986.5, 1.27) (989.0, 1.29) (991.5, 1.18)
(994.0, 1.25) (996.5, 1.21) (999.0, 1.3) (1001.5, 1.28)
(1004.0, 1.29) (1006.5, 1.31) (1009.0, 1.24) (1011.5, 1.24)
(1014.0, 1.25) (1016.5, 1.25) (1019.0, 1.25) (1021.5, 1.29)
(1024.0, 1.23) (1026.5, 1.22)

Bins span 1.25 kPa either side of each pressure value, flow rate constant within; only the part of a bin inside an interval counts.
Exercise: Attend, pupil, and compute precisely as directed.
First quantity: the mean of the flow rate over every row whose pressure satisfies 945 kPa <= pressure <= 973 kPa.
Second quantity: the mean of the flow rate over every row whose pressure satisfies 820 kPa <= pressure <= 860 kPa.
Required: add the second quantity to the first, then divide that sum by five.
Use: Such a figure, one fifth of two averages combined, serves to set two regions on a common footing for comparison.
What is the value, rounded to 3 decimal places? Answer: 0.405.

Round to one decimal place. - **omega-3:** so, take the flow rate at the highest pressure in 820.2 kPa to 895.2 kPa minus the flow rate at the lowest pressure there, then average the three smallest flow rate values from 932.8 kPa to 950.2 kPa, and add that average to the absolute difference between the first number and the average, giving 1.1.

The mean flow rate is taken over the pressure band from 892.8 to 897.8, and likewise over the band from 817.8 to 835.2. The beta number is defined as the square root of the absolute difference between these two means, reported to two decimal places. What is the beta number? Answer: 0.30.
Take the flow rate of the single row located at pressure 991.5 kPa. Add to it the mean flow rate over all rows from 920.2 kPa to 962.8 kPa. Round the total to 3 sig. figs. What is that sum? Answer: 2.05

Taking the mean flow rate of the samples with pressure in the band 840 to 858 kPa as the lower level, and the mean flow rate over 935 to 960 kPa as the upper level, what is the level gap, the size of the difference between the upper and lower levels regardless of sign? 0.55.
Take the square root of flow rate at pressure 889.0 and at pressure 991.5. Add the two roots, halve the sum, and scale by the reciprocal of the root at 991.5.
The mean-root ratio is 1.010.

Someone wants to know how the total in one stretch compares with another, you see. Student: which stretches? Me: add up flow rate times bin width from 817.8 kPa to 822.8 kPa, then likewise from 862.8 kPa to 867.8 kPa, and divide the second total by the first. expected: 1.0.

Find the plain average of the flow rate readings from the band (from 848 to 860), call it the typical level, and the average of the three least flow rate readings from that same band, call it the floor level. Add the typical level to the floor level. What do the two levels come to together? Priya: 2.46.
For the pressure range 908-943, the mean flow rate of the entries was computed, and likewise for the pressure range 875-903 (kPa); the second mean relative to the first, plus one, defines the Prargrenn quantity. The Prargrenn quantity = 2.10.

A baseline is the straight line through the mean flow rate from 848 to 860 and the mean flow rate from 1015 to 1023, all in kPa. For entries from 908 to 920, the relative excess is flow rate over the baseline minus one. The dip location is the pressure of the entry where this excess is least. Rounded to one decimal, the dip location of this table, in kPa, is 911.5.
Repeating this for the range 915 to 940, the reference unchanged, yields 939.0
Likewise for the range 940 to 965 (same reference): 949.0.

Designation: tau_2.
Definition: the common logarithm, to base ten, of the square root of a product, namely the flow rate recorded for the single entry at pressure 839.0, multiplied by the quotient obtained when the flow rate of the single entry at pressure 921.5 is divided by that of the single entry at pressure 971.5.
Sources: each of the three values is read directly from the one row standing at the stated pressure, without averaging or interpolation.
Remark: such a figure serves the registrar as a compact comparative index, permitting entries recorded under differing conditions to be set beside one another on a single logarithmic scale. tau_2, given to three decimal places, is 0.043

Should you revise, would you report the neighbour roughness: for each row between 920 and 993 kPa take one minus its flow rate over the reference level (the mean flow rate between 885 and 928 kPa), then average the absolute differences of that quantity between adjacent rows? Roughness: 0.06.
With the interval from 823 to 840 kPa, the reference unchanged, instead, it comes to 0.07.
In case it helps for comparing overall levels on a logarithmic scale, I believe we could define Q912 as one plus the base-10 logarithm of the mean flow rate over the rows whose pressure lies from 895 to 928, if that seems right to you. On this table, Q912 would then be 1.096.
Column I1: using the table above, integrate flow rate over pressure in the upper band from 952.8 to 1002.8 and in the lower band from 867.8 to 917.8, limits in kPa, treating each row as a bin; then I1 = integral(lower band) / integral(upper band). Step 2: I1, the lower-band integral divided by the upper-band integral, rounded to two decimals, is 1.11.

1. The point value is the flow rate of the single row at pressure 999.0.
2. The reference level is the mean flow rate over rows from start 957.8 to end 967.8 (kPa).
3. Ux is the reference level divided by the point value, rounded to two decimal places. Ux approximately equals 0.72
